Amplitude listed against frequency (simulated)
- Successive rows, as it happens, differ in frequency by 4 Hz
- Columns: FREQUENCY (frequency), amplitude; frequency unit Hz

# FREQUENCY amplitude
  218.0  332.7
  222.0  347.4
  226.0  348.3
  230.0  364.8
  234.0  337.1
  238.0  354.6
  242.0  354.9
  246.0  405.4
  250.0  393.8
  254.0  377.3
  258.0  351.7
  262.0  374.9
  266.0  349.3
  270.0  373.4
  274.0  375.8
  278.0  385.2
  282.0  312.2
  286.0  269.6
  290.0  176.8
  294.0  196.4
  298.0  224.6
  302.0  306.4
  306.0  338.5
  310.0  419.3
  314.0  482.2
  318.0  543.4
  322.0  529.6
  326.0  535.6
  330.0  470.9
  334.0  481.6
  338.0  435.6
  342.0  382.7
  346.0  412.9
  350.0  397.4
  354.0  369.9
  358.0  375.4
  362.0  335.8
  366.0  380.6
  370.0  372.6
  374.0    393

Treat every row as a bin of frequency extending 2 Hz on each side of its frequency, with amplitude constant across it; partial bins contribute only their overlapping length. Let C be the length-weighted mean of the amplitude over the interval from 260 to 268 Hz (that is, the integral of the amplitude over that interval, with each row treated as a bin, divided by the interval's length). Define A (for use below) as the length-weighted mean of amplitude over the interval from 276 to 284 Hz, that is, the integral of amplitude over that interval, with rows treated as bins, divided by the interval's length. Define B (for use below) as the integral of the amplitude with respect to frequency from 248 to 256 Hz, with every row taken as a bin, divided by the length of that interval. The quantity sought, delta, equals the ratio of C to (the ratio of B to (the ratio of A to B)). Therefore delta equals 0.8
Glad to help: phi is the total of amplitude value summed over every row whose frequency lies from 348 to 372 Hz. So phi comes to 2232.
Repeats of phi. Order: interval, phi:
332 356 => 2480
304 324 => 2313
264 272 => 723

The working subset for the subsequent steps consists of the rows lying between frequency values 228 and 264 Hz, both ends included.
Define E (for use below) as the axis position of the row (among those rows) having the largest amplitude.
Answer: 246.0 Hz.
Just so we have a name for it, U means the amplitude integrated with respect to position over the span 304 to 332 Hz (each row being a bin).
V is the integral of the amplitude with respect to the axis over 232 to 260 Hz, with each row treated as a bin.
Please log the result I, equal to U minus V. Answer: 2979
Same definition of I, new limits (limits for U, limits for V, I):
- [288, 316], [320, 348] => -4419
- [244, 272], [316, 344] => -3014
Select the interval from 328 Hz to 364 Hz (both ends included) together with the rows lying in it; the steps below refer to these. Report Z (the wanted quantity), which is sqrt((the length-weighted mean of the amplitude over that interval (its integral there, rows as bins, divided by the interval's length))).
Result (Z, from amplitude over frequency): 20.2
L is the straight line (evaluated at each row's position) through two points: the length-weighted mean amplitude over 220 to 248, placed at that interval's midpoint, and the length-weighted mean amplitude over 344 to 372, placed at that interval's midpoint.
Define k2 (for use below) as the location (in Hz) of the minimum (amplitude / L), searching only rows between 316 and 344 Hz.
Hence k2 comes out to 342.0 Hz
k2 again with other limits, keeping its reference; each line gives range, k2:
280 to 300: 290.0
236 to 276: 266.0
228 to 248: 234.0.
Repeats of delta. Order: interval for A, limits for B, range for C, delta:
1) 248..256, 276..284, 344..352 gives 1.3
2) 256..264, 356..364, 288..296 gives 0.5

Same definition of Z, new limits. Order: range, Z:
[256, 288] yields 18.7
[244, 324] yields 19.0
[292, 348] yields 20.3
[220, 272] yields 19.1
